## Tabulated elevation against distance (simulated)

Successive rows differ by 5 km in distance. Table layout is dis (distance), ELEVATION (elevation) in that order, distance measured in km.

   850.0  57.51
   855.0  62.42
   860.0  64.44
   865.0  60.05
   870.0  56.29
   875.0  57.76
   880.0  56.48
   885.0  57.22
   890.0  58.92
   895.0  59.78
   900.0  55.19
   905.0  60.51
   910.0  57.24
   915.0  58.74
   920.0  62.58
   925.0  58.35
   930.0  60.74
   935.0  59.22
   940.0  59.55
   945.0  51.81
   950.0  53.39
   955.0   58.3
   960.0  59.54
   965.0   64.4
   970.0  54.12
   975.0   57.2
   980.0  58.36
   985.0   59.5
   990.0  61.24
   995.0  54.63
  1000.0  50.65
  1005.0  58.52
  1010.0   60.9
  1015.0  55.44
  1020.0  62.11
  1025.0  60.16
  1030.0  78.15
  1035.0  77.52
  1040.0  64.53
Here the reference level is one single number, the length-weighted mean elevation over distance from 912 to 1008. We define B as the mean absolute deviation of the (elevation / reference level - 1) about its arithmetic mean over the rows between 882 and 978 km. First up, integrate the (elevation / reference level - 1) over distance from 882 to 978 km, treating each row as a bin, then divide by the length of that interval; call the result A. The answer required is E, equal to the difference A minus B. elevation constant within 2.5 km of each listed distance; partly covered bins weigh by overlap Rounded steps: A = 0.005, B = 0.039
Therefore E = -0.034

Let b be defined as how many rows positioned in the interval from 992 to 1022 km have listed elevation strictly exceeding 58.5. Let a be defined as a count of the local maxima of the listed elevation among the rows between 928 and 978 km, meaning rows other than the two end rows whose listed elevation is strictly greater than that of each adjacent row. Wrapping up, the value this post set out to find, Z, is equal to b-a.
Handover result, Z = 1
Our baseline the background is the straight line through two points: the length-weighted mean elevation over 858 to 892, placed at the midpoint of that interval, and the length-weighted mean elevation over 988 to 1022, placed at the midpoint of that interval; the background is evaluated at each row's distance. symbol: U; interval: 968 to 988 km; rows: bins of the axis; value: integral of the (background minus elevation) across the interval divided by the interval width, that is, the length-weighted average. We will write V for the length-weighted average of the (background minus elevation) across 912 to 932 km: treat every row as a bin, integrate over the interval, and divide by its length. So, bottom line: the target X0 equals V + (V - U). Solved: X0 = -4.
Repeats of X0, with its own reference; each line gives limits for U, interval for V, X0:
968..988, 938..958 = 4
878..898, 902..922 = -3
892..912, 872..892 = 2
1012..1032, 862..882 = 8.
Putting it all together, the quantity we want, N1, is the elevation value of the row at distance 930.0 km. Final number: 60.74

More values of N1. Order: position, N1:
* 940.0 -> 59.55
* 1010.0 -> 60.9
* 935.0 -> 59.22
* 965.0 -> 64.4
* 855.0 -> 62.42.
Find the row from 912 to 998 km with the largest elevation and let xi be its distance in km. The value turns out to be 965.0 km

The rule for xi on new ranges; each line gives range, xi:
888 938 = 920.0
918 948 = 920.0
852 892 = 860.0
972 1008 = 990.0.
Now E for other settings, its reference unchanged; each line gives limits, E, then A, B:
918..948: -0.031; 0.010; 0.042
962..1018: -0.055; -0.003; 0.052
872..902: -0.028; -0.006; 0.022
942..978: -0.073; -0.016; 0.057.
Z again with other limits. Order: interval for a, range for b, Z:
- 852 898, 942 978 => 0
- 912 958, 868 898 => -1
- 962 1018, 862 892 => 0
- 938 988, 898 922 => 2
